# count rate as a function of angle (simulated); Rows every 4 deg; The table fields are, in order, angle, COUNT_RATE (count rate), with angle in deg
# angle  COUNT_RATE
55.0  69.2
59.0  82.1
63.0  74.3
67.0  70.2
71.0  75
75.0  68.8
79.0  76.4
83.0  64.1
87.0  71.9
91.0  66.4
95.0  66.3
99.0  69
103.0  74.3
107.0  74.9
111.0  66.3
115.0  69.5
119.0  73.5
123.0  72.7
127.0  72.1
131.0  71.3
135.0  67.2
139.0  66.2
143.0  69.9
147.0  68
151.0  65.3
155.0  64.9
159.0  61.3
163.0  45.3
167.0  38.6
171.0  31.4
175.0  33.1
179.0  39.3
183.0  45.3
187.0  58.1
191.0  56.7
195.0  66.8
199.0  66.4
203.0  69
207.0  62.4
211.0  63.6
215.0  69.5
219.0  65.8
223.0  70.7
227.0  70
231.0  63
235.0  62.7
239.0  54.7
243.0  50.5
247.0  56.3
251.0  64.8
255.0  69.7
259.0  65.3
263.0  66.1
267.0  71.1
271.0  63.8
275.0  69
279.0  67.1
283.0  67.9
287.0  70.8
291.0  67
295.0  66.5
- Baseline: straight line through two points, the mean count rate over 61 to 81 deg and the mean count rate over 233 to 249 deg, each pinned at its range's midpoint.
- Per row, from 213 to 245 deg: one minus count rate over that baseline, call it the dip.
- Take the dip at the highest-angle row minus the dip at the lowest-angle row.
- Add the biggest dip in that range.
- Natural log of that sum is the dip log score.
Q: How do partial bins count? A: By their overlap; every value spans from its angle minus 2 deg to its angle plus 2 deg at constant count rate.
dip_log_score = -1.0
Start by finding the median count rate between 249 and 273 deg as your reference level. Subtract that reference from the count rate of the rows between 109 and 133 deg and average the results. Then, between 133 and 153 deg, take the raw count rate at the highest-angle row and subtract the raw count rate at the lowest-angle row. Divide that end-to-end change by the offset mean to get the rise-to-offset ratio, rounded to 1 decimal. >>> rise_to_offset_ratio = -0.4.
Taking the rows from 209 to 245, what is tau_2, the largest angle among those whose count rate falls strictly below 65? 243.0 deg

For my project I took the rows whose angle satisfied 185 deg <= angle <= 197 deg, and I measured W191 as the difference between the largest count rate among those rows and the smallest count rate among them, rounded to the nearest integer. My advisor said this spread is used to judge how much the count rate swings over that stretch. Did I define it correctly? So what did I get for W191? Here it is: 10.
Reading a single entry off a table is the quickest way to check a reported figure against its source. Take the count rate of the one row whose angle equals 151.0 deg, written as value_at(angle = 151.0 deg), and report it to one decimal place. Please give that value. 65.3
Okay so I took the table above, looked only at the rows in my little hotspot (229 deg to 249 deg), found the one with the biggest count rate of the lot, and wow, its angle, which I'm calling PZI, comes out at 231.0 deg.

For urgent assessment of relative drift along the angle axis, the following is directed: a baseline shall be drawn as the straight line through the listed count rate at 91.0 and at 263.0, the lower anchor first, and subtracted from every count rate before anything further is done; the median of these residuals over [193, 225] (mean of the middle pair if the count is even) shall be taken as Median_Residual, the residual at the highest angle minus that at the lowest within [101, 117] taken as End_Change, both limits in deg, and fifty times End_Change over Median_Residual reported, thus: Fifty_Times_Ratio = -621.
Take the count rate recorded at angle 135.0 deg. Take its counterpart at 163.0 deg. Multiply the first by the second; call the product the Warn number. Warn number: 3044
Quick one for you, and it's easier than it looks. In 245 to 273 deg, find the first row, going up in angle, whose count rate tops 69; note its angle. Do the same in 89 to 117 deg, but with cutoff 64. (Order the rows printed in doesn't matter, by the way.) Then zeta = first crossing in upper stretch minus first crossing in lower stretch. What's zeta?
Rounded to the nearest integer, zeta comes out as 164 deg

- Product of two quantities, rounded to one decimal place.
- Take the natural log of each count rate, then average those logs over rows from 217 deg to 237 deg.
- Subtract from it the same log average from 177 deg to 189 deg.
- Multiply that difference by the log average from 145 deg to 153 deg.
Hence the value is 1.5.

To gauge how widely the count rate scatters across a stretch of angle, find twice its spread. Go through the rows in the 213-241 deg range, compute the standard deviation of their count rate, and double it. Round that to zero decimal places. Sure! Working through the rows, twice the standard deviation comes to 11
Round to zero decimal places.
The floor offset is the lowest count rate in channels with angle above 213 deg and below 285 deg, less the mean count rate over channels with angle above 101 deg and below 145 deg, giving -20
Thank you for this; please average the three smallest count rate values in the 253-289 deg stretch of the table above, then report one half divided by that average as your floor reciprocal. 0.0077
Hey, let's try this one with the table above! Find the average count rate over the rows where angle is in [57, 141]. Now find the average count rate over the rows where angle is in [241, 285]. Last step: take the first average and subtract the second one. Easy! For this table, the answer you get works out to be 6.4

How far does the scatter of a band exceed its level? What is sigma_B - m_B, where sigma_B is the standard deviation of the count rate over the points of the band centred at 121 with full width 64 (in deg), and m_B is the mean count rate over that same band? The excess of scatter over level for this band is -66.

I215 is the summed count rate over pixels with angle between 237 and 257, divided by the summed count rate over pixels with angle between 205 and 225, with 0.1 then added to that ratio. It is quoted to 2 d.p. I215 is 0.99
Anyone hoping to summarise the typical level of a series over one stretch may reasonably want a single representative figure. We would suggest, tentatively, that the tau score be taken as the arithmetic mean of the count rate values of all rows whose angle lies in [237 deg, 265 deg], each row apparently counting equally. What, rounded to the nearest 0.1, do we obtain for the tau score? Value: 61.1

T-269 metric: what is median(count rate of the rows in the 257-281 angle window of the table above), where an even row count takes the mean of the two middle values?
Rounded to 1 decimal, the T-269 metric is 66.6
